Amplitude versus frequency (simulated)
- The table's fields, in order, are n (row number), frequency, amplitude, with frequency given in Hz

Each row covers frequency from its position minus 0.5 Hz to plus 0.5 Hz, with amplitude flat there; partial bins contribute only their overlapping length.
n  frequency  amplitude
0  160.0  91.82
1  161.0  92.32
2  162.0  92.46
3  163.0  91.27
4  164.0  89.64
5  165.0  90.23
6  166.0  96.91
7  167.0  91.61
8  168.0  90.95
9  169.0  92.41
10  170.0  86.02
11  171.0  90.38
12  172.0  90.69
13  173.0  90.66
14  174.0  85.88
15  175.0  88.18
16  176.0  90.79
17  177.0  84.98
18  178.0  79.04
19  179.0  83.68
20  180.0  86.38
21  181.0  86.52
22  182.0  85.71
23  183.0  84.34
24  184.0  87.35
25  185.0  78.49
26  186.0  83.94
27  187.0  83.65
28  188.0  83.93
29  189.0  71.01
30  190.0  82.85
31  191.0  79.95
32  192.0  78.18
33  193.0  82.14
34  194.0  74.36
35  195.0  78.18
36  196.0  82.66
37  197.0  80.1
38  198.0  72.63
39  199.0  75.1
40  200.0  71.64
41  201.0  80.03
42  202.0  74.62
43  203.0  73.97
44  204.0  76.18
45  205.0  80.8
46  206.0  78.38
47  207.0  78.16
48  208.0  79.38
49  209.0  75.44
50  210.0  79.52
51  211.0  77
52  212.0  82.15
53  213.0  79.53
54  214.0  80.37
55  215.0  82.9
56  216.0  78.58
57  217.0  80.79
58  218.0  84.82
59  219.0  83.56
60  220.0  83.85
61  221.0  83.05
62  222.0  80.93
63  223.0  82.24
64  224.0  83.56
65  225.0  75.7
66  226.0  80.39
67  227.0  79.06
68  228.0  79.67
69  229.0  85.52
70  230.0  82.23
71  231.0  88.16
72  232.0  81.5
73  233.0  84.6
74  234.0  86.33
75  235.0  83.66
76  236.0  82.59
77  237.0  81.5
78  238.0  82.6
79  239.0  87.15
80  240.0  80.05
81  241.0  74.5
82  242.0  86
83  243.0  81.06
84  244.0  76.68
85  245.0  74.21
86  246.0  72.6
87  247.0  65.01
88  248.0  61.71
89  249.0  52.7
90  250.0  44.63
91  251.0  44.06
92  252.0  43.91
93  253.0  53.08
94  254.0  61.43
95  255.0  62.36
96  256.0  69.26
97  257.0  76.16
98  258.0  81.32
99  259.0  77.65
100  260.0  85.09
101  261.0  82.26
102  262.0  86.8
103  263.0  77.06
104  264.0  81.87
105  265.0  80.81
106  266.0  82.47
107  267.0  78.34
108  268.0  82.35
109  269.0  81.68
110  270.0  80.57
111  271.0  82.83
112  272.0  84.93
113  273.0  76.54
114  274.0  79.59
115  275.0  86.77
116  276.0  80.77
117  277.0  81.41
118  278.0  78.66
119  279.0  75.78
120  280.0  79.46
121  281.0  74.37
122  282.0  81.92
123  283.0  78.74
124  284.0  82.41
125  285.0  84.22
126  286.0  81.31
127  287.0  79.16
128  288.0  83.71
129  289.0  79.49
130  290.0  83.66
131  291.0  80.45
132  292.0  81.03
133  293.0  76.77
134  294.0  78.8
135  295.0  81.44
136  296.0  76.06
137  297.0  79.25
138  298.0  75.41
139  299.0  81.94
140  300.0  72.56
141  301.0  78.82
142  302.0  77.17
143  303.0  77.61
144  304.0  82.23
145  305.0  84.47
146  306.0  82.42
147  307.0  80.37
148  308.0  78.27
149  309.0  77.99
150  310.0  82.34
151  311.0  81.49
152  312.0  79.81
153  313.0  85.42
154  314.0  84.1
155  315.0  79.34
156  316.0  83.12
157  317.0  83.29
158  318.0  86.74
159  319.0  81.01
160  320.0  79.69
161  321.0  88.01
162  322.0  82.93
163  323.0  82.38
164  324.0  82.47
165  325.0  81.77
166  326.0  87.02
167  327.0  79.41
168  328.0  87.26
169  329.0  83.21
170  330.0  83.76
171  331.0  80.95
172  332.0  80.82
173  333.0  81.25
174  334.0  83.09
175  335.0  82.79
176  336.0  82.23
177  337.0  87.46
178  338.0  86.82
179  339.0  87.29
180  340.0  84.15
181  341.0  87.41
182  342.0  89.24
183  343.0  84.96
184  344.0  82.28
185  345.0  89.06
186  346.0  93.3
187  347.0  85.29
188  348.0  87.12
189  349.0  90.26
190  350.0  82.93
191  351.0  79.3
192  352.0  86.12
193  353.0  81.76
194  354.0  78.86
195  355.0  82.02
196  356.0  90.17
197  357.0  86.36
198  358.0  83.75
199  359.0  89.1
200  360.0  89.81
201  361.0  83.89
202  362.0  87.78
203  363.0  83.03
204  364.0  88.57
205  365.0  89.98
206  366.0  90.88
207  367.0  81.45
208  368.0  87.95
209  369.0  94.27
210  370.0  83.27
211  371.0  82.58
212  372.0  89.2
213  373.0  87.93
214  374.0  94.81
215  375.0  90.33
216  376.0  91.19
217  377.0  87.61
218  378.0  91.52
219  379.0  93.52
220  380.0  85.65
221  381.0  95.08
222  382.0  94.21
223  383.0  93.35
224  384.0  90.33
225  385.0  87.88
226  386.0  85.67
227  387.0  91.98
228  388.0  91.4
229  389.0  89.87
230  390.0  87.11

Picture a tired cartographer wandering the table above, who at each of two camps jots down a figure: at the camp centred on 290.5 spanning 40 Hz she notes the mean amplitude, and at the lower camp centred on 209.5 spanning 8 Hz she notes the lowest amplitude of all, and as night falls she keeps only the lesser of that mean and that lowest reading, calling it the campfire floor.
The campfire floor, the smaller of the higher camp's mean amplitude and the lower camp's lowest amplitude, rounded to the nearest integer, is 75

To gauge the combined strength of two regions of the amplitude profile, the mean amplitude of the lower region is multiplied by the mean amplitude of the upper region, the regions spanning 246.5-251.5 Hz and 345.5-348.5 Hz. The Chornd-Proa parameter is 4749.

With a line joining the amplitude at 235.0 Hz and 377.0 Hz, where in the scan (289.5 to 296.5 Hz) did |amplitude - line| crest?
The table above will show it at 296.0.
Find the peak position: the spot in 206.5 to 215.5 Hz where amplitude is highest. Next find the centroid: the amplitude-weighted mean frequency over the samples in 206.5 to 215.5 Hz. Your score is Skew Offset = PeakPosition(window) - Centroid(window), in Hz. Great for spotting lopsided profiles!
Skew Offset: 4.0 Hz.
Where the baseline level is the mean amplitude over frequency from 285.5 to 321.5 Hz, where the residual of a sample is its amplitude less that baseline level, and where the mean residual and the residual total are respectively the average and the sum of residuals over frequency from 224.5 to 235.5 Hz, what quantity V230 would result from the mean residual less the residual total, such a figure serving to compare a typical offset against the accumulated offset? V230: -18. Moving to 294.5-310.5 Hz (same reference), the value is 21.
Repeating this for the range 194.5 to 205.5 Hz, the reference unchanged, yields 38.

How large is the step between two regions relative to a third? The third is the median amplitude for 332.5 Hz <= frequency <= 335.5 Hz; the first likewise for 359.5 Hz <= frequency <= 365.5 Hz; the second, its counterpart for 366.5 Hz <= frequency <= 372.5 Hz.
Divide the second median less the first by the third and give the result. -0.031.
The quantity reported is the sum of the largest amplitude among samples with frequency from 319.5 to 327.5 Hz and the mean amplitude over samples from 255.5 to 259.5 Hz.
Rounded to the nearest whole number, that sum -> 164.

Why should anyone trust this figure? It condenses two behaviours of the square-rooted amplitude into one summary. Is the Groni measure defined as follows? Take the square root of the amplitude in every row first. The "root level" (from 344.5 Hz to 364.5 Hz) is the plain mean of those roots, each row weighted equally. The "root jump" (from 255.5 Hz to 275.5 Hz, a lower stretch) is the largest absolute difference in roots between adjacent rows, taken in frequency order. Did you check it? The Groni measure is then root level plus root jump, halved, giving 4.90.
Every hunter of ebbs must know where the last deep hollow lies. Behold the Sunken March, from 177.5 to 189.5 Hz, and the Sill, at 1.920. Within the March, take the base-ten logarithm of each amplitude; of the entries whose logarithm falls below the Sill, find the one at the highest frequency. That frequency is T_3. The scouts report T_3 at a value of 189.0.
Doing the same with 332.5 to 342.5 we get 336.0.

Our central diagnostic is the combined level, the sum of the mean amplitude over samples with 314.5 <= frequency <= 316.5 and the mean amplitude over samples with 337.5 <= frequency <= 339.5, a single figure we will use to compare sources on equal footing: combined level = 168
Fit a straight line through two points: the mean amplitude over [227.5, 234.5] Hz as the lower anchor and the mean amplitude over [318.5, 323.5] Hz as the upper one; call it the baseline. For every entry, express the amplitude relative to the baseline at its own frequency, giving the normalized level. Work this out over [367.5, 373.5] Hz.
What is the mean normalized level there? 1.07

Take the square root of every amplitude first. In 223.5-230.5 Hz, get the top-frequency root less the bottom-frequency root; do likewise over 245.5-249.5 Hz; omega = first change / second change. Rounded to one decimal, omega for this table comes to 0.1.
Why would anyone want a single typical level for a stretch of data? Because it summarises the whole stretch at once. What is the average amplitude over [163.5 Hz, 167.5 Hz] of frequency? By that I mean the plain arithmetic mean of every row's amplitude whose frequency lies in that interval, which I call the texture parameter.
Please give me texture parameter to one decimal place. 92.1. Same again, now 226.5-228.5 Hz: 79.4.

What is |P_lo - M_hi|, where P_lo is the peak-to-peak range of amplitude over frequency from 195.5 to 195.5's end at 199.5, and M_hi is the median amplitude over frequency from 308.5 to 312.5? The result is 71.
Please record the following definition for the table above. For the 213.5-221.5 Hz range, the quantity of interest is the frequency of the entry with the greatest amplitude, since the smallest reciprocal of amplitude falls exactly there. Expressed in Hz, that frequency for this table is 218.0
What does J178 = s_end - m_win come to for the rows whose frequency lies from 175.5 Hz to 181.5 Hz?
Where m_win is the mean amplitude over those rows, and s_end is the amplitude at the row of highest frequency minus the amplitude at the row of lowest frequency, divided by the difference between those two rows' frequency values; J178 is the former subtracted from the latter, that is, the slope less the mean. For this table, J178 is -86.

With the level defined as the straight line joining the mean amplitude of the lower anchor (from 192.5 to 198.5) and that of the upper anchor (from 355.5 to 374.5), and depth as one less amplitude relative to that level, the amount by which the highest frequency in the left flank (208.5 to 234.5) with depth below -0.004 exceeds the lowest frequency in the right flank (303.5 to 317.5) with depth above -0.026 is -70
